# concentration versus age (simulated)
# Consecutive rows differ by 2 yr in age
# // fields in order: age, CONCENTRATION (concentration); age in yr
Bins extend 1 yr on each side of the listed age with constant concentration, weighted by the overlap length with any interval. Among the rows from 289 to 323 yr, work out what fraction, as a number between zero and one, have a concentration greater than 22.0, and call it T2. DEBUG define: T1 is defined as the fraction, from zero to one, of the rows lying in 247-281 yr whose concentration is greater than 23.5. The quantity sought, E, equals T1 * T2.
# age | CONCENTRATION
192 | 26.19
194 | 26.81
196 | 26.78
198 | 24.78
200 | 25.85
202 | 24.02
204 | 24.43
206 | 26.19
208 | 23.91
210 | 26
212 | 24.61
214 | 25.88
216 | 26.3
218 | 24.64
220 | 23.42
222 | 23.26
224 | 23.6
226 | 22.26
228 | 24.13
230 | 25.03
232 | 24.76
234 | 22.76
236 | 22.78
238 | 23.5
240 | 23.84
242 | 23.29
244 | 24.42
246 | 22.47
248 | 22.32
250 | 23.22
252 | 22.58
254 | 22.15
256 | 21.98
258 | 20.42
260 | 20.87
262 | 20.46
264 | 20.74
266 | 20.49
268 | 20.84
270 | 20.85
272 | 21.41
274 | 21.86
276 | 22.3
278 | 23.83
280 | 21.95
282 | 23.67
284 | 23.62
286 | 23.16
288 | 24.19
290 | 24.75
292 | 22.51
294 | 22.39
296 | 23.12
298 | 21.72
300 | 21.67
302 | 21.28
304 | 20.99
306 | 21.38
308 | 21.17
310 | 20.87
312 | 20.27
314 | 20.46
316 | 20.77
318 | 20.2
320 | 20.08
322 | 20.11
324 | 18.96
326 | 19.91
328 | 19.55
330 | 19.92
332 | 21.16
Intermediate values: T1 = 0.06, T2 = 0.24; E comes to 0.01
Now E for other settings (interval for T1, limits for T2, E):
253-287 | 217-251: 0.18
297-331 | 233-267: 0.00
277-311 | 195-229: 0.29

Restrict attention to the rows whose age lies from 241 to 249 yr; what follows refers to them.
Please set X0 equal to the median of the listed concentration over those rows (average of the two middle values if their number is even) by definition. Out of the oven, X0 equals 22.9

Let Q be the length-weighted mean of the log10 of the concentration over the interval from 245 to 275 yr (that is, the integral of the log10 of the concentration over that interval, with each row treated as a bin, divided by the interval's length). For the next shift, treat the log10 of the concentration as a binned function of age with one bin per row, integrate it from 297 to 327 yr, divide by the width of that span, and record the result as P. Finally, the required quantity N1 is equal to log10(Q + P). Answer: 0.423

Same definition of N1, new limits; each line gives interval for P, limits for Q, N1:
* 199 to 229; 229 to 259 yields 0.440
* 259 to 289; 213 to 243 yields 0.435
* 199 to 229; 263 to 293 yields 0.438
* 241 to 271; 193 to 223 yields 0.437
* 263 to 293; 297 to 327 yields 0.426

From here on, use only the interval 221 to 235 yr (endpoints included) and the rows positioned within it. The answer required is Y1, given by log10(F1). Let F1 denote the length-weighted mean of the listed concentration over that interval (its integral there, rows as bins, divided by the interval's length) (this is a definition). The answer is 1.37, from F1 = 23.7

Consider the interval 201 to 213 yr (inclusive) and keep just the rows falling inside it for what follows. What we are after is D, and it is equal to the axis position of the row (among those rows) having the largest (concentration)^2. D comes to 206 yr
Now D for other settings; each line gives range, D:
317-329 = 318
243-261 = 244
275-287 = 278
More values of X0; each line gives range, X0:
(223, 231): 23.9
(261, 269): 20.6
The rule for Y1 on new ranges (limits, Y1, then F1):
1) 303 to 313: 1.32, 20.9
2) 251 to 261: 1.33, 21.6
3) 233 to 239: 1.36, 23.0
